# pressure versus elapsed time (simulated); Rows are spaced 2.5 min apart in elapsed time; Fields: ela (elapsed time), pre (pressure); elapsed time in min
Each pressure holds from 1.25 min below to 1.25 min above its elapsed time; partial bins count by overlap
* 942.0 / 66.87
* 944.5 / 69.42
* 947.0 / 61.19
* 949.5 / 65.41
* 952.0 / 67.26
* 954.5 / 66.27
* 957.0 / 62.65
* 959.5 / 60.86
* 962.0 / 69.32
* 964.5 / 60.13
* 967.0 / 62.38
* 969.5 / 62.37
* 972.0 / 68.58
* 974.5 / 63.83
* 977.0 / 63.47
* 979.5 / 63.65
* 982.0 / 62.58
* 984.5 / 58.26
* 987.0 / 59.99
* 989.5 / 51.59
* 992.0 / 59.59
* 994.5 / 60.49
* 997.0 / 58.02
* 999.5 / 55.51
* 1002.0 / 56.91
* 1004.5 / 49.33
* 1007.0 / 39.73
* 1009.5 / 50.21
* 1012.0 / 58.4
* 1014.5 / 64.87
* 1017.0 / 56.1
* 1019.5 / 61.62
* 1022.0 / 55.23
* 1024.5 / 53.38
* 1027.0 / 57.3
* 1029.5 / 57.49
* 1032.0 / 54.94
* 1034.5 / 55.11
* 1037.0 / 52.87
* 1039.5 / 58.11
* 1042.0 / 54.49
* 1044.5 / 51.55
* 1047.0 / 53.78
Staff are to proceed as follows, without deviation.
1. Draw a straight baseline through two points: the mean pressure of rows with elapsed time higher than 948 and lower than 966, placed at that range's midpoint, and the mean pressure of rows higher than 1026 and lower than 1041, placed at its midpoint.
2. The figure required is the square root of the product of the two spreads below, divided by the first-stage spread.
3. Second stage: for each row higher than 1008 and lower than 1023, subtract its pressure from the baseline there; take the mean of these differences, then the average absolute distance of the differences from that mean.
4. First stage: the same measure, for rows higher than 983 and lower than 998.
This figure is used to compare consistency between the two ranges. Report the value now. 1.3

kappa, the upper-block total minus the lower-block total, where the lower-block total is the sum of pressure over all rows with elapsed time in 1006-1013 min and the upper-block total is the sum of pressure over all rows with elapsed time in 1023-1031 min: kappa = 20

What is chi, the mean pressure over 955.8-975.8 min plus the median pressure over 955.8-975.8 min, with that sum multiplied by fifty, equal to 6314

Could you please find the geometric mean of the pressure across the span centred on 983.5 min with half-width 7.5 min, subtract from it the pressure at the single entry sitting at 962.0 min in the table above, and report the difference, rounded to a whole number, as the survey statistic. -10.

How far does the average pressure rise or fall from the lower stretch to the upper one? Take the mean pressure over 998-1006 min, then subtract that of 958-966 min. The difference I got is -10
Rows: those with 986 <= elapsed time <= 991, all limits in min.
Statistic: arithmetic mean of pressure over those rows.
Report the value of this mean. 55.8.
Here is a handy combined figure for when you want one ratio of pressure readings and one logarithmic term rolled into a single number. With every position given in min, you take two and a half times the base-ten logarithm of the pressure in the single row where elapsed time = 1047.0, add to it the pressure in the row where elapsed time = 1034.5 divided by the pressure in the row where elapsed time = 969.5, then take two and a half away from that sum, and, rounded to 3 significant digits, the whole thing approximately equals 2.71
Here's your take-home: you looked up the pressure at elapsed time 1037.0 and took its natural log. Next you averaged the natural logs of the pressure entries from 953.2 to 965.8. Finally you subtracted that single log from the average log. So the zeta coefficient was 0.19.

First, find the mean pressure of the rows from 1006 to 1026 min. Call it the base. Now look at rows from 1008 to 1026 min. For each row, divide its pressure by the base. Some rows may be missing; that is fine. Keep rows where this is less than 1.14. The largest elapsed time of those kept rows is 1024.5 min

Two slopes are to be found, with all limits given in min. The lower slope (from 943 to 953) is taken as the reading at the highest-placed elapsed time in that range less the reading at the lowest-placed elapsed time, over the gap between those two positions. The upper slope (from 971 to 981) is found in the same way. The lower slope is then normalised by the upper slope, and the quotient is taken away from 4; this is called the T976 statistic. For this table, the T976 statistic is 3.6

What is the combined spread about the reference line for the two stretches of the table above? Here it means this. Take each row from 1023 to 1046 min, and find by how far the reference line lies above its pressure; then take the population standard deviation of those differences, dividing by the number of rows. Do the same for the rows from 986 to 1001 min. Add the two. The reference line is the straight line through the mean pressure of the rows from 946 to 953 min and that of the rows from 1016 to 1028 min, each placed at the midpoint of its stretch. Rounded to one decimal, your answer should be 5.1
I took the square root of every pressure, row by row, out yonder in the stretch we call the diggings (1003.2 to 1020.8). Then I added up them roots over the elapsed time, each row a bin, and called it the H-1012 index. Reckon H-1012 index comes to 129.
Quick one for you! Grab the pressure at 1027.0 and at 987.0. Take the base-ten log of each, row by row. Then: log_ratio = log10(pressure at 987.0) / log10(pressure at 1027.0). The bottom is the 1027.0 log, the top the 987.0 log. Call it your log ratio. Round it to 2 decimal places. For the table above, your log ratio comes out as 1.01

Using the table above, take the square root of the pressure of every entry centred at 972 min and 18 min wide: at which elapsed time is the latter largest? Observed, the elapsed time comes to 972.0 min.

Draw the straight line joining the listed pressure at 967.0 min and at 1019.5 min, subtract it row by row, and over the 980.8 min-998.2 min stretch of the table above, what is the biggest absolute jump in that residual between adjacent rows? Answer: 8.4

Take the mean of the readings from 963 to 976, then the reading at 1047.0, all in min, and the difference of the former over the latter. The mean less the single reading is 10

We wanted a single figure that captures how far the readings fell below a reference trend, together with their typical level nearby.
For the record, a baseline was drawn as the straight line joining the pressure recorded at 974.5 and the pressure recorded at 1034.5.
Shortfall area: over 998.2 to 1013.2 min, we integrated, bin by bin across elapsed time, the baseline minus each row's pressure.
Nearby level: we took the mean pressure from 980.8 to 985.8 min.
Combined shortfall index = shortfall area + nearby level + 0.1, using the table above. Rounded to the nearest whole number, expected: 175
